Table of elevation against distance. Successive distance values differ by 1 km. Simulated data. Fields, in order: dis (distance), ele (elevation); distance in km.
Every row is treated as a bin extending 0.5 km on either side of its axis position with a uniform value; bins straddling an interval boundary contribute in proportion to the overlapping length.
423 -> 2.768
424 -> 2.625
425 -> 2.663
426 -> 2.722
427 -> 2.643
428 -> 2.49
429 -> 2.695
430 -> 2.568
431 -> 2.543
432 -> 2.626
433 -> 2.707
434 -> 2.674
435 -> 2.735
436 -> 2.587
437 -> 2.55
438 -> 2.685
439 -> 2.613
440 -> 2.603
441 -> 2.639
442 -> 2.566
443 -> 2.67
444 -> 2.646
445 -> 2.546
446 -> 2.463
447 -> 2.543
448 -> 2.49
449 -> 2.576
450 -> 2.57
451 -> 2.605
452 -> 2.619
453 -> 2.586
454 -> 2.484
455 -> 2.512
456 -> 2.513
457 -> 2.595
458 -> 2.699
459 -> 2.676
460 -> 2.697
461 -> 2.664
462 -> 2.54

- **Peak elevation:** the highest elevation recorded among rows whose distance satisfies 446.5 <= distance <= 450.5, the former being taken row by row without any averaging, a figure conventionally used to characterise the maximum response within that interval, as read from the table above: 2.576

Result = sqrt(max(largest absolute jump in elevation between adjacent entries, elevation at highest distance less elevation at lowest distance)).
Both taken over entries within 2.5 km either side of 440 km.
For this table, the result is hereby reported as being 0.270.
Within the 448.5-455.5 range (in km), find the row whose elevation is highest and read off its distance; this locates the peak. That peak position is 452 km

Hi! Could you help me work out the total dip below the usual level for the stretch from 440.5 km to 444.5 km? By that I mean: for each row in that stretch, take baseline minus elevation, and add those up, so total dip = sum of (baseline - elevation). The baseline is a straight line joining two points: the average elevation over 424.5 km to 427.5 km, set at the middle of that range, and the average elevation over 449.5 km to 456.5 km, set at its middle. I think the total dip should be -0.11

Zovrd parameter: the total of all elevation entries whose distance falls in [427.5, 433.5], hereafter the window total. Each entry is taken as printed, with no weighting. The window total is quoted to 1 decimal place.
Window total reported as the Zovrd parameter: 15.6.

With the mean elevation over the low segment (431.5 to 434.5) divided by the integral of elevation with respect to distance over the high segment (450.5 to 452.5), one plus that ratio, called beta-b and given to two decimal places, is 1.51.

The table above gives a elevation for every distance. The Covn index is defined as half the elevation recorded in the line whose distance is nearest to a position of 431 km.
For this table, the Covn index 1.27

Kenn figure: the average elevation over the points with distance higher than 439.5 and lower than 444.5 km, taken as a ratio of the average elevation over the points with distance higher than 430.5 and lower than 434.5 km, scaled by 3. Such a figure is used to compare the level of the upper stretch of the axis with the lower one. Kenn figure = 2.986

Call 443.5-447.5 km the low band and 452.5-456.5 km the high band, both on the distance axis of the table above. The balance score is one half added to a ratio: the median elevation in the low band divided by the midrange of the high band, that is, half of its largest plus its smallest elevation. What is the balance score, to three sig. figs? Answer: 1.50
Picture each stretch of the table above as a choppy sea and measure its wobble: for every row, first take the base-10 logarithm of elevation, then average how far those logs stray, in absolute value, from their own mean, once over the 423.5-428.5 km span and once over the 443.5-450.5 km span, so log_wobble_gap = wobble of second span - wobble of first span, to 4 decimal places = -0.0023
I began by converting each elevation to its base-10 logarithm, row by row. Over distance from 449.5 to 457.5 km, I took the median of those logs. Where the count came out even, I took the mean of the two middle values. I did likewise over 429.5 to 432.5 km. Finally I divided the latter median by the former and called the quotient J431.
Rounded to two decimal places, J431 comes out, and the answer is 1.00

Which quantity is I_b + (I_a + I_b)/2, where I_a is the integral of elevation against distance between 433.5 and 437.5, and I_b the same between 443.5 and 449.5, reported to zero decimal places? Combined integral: 28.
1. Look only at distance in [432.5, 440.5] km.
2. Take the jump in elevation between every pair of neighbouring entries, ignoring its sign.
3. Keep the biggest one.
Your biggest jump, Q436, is 0.15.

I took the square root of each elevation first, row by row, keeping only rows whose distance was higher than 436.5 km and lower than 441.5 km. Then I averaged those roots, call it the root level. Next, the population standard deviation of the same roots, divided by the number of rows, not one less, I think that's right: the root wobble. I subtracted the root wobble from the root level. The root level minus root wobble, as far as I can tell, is 1.60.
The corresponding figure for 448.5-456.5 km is 1.59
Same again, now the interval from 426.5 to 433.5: 1.59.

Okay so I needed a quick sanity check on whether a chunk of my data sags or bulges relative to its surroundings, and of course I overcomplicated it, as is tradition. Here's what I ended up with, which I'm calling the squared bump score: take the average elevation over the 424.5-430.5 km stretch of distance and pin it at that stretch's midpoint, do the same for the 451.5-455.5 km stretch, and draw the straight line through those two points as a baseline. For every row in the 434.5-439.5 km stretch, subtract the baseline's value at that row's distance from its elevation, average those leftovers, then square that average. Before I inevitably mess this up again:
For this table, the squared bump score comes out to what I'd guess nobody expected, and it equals 0.0011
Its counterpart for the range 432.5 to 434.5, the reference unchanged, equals 0.0062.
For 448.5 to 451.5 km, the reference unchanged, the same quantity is 0.0005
